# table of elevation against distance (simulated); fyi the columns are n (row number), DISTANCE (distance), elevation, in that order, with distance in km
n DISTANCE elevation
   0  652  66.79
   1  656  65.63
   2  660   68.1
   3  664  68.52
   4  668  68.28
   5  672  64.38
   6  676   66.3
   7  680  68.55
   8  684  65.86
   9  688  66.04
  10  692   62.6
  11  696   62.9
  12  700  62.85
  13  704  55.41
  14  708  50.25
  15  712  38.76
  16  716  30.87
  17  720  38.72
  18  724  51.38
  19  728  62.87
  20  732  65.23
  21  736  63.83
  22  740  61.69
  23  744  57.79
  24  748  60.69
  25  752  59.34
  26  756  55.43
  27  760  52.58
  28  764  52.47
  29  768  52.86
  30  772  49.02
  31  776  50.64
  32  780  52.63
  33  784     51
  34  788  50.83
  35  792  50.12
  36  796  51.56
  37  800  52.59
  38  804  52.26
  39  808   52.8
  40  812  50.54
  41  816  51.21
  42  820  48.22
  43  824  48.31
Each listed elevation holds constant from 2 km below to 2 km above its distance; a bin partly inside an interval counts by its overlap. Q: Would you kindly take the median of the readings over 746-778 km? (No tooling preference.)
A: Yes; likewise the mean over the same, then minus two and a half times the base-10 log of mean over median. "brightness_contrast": -0.029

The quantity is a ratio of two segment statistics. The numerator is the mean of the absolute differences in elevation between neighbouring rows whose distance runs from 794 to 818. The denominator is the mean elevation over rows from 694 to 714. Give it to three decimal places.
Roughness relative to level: 0.018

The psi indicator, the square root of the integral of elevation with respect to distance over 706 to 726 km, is 29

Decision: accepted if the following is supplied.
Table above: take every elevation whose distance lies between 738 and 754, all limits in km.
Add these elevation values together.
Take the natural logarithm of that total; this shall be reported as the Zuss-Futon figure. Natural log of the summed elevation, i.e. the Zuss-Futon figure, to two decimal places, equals 5.48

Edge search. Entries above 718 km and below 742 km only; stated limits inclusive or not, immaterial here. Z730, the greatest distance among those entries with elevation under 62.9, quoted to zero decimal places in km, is 740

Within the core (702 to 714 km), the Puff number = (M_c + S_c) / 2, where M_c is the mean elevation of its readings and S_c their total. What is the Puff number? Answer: 96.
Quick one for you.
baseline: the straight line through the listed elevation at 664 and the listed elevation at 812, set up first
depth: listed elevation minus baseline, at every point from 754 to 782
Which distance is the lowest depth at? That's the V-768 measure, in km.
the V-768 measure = 772 km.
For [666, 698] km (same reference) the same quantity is 672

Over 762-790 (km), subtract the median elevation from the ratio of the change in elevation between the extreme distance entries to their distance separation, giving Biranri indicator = -51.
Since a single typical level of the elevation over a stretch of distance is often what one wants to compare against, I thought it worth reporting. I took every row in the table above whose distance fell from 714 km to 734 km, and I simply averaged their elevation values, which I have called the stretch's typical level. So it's 50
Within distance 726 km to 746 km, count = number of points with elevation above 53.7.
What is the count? 5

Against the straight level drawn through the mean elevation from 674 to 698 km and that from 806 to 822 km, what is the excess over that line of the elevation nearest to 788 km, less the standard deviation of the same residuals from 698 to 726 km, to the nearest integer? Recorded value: -13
